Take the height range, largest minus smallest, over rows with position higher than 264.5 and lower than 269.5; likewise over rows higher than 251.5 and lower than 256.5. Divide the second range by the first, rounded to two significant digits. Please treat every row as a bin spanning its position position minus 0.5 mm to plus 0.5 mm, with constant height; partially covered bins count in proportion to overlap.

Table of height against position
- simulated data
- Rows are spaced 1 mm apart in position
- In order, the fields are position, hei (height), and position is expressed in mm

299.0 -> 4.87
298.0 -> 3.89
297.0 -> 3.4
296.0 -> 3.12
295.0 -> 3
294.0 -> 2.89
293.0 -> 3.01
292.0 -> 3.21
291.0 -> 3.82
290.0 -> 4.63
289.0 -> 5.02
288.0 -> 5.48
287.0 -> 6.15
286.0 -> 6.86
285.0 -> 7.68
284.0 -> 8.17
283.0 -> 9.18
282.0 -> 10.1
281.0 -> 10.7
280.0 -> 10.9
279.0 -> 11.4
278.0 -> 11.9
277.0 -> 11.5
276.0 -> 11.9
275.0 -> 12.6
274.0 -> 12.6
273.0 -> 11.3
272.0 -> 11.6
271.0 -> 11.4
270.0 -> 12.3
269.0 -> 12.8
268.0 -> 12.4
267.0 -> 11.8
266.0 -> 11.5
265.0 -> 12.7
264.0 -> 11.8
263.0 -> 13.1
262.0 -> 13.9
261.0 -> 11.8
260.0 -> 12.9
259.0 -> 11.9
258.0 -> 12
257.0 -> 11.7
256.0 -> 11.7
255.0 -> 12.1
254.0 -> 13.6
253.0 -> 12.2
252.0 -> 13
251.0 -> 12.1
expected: 1.5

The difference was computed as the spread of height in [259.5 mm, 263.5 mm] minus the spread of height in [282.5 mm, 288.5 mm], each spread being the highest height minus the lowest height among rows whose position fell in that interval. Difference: -1.6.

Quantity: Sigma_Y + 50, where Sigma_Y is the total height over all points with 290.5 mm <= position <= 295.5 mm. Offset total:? 66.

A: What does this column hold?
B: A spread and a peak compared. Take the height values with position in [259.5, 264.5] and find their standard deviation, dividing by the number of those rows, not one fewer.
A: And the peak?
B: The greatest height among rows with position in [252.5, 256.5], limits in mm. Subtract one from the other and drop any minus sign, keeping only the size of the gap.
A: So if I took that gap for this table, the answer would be 12.8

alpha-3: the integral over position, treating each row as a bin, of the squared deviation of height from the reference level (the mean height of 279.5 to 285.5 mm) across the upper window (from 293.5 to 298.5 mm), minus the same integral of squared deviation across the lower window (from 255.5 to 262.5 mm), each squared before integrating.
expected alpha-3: 133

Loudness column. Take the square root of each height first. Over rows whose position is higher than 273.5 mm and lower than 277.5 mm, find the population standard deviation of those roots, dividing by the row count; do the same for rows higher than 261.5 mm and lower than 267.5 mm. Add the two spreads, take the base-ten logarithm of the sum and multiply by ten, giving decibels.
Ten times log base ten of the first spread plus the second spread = -7.3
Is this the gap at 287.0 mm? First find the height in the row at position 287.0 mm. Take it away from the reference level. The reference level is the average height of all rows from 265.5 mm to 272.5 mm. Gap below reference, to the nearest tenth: 5.8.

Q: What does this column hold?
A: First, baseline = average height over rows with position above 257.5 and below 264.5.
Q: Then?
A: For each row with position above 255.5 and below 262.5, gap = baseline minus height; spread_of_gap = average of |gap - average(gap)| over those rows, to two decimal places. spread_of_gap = 0.64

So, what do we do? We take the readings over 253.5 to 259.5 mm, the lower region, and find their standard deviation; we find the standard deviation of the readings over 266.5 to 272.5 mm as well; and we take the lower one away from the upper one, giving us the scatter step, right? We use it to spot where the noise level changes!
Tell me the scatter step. -0.2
